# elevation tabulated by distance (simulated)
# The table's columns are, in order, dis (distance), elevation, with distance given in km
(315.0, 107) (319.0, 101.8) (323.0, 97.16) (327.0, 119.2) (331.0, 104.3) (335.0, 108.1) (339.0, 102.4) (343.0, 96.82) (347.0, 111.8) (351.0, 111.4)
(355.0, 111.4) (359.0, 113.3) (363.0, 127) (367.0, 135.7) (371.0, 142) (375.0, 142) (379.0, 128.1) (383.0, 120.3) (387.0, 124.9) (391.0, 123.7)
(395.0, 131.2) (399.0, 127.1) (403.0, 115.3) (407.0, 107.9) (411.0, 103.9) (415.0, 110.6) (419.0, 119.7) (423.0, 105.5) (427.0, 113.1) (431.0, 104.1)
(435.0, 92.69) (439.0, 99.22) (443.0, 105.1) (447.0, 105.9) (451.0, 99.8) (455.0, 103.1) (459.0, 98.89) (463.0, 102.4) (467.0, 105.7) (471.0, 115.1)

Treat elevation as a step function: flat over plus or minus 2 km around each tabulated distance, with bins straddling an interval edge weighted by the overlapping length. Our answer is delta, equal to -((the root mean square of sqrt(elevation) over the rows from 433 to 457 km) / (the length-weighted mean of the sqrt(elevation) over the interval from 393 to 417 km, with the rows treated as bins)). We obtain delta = -0.93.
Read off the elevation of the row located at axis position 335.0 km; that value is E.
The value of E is 108.1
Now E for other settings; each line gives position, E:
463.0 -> 102.4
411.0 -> 103.9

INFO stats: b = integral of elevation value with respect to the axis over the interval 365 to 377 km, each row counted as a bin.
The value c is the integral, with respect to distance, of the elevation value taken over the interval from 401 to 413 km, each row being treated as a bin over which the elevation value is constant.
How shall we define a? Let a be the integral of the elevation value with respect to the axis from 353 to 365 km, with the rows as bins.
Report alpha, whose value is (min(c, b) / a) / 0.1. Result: 9.3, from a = 1407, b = 1679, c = 1308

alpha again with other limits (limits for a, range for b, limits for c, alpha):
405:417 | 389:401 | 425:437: 9.6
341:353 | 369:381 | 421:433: 10.1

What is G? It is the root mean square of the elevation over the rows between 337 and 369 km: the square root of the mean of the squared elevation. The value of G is 114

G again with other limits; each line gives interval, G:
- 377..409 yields 123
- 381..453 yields 112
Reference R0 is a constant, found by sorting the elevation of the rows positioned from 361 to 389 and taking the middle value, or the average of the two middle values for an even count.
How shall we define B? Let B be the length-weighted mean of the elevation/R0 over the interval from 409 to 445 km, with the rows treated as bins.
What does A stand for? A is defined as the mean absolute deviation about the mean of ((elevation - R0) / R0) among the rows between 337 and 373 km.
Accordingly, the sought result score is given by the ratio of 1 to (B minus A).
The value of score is 1.4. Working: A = 0.094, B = 0.83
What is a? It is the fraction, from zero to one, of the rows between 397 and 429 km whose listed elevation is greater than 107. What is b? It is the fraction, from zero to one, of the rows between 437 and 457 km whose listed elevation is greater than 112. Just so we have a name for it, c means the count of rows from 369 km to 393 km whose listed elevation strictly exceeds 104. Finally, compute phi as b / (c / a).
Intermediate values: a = 0.75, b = 0.0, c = 6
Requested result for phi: 0.00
